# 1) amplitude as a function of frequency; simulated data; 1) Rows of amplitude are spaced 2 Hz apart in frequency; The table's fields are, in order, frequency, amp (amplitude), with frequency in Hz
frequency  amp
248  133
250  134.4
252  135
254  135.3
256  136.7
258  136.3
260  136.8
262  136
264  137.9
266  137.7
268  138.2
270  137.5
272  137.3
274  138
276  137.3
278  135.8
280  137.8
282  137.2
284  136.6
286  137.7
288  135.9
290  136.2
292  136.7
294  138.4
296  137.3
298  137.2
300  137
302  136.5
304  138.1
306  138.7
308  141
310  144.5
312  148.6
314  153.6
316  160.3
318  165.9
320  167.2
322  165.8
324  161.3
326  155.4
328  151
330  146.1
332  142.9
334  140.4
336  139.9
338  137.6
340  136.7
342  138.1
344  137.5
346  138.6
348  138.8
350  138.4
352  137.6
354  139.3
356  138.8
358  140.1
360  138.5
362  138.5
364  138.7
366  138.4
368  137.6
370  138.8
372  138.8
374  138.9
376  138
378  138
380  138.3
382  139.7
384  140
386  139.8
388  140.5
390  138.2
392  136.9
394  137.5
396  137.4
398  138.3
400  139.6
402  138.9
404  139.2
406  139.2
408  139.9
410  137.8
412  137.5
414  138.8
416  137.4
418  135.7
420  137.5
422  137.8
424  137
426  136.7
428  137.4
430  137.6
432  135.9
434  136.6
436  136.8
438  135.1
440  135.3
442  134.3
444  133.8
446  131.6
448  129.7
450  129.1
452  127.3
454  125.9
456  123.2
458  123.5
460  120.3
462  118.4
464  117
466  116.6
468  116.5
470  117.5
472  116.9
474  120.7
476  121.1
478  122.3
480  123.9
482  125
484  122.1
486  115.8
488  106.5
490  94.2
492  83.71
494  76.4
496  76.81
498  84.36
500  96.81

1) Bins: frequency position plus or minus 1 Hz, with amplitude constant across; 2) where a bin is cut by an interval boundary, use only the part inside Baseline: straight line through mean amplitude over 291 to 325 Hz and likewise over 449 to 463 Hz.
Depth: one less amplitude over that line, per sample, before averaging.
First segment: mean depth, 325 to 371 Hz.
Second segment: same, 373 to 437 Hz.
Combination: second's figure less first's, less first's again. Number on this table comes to -0.06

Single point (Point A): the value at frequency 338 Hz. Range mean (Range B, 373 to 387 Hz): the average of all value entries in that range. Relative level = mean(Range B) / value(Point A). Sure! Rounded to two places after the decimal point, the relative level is 1.01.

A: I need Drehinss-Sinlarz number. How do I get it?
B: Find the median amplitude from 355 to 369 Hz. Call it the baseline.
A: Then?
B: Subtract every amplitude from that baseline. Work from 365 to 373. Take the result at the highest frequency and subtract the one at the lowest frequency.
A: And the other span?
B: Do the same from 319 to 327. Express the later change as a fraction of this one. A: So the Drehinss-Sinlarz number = 0.0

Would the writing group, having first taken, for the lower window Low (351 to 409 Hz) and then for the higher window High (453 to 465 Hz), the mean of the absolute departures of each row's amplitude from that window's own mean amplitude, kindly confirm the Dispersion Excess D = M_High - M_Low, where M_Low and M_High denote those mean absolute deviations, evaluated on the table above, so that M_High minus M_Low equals 2.1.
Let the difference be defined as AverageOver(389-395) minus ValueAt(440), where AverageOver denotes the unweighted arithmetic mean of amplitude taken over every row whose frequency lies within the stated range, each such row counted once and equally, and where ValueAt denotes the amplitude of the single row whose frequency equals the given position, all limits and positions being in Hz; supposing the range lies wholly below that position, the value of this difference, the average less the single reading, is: 2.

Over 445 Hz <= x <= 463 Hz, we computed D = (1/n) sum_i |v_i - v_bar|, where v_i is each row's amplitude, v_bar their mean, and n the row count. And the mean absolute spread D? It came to 3.6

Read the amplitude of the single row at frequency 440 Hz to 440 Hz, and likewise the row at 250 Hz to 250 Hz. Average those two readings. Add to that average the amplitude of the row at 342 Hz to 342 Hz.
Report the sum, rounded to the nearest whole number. 273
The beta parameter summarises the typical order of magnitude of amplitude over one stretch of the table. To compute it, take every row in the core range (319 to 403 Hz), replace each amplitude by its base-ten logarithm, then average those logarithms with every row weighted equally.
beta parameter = 2.15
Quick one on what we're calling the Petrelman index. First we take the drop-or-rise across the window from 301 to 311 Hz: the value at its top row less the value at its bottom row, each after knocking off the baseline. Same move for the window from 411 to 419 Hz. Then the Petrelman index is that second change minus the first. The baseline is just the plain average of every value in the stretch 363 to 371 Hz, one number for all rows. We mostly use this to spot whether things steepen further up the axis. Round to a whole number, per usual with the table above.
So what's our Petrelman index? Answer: -10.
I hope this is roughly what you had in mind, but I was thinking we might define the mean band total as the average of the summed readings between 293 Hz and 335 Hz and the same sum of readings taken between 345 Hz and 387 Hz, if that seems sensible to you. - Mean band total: 3010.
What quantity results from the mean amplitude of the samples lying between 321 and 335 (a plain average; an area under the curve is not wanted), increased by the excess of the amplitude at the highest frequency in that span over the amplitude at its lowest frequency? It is 126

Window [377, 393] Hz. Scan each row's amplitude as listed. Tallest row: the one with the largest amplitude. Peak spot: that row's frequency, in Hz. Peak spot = 388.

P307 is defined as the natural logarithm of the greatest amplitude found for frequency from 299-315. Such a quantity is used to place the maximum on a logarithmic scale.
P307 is 5.03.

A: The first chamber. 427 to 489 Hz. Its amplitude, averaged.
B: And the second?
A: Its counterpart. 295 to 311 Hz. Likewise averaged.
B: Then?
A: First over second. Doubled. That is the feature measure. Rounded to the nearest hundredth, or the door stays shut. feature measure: 1.81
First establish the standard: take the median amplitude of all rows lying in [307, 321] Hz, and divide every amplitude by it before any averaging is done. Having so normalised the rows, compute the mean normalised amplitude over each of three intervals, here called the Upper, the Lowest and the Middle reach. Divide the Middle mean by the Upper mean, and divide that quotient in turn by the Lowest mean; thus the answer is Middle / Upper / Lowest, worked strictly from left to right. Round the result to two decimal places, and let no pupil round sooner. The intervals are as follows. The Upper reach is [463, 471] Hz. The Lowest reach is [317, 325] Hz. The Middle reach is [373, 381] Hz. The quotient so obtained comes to 1.10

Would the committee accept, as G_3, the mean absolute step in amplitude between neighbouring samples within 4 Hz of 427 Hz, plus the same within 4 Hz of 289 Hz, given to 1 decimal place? 1.3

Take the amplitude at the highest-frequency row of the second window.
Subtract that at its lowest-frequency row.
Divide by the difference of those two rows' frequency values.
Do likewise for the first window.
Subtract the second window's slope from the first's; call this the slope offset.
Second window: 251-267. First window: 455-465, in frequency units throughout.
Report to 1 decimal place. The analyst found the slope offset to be -1.0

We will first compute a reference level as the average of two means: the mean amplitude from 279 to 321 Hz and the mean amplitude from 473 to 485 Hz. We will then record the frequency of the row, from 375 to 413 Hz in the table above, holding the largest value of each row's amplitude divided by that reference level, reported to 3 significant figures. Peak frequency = 388 Hz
